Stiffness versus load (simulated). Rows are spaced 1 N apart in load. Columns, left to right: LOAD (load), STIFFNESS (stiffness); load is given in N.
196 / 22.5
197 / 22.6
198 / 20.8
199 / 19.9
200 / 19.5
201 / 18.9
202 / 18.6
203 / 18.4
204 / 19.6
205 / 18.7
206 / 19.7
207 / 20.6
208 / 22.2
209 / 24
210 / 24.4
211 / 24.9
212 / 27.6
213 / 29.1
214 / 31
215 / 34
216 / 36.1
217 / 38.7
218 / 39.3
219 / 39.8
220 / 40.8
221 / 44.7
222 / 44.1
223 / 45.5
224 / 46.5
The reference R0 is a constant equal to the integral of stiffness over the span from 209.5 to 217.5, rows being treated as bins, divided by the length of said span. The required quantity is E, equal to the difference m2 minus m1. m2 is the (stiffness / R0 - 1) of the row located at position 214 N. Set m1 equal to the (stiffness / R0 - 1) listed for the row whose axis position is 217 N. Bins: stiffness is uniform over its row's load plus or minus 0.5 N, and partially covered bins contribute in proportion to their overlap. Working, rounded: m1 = 0.26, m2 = 0.0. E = -0.25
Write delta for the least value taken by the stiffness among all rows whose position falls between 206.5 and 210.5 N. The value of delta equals 20.6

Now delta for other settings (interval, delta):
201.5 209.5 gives 18.4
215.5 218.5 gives 36.1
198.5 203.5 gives 18.4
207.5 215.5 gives 22.2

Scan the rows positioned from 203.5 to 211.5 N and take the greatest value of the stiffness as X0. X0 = 24.9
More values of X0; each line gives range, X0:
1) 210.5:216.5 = 36.1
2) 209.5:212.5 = 27.6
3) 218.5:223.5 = 45.5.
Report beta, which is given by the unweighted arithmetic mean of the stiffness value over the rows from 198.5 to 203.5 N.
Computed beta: 19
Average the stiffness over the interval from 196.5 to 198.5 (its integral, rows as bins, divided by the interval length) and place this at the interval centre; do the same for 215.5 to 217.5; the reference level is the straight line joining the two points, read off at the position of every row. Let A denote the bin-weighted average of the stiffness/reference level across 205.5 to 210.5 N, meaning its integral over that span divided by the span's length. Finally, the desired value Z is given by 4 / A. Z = 5.5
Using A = 0.73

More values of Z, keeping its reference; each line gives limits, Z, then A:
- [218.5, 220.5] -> 4.0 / 1.01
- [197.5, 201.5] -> 4.7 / 0.85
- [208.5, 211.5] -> 5.2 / 0.76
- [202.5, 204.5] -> 5.6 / 0.71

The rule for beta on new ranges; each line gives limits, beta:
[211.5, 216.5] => 32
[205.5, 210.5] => 22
